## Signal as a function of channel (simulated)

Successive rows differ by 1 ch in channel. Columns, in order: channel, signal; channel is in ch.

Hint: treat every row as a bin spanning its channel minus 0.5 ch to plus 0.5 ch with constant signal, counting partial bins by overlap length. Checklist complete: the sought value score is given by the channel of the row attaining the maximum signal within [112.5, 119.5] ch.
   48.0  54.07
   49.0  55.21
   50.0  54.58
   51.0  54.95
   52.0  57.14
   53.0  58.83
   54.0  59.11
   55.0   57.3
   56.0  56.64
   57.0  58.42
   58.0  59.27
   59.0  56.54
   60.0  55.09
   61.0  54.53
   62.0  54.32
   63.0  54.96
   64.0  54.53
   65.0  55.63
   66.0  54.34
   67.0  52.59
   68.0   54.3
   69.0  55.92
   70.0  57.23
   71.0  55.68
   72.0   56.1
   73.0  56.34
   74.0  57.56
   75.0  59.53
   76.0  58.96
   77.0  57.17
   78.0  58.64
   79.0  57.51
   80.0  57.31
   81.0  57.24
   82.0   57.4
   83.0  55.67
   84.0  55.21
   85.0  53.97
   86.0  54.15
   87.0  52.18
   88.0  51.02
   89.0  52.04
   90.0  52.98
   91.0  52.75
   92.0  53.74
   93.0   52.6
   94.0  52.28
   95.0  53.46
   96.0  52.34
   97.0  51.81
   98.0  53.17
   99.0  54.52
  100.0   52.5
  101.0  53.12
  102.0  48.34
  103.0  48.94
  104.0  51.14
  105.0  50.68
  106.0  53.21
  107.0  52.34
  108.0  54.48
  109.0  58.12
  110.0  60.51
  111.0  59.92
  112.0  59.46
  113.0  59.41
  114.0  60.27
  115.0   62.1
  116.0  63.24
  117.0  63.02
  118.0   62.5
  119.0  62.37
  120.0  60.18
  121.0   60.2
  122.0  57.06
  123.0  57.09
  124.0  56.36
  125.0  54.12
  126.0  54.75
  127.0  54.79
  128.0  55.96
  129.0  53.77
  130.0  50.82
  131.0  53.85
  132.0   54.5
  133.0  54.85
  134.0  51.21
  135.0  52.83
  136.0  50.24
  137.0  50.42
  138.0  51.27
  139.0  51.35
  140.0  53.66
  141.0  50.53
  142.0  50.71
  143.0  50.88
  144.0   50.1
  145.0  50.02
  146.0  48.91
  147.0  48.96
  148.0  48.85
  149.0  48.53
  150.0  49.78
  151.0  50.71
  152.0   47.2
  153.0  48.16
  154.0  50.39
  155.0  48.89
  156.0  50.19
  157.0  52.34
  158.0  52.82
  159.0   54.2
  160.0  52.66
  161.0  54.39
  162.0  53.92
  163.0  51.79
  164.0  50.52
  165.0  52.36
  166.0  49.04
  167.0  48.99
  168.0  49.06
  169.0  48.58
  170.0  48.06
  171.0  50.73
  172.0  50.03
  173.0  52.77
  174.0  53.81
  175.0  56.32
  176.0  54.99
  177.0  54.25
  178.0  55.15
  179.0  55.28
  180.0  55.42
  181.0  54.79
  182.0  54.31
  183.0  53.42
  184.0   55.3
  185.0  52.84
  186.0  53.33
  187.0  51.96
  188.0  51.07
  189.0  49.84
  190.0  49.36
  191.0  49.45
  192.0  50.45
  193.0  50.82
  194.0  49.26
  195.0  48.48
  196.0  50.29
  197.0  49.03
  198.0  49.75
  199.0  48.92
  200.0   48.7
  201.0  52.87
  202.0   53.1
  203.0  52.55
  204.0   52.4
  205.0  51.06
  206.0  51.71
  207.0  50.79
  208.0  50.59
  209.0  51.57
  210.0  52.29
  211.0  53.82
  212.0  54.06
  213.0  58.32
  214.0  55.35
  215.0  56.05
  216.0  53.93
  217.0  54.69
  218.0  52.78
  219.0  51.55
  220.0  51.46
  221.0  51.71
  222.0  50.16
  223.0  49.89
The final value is 116.0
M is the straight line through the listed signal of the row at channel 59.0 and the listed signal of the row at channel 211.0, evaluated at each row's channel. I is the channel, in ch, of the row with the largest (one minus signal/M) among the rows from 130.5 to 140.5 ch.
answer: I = 136.0 ch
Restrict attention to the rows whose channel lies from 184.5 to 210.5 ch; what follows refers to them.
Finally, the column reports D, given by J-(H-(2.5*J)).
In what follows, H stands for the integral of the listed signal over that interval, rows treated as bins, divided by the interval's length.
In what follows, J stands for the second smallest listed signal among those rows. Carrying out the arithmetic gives 120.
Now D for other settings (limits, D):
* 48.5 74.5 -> 134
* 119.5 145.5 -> 122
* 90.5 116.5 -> 117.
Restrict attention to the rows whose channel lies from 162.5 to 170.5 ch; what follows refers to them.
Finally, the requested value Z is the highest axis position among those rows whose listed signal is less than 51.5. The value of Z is 170.0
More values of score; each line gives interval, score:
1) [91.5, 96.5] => 92.0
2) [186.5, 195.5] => 187.0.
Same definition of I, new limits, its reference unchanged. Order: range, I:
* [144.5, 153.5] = 152.0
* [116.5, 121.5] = 120.0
